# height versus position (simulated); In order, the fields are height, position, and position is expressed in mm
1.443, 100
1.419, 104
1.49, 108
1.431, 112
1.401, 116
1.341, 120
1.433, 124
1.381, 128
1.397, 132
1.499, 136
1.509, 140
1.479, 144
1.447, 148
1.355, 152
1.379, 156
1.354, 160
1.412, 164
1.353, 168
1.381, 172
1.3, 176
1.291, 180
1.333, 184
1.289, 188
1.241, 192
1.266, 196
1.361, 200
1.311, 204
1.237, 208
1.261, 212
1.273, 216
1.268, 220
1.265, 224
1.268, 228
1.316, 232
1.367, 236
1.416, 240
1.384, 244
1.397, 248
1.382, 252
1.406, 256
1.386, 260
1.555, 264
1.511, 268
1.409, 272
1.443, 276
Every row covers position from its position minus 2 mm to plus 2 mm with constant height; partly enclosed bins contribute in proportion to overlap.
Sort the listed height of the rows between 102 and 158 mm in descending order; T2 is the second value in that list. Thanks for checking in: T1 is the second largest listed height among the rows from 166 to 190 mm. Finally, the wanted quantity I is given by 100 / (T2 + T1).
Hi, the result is 35.1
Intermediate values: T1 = 1.353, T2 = 1.499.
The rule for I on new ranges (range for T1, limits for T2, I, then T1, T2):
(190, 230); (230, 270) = 35.4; 1.311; 1.511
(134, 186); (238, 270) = 33.2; 1.499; 1.511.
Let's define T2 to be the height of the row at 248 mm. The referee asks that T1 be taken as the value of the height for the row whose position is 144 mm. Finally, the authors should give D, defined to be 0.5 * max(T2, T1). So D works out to 0.74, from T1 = 1.479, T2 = 1.397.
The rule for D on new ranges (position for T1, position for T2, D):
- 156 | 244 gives 0.69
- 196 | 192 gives 0.63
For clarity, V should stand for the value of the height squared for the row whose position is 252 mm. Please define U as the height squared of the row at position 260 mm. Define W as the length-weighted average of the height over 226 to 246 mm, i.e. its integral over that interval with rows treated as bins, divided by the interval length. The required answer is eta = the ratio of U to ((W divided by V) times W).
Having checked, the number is 2.0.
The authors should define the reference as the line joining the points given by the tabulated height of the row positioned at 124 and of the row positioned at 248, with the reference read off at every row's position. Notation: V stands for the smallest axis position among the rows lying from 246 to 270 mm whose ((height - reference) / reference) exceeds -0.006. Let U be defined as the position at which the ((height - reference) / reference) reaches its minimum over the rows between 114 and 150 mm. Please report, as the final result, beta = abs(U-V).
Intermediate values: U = 120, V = 248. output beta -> 128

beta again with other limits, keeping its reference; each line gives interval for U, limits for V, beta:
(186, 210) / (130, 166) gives 56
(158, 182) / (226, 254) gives 60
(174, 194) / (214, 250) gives 48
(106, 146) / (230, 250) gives 120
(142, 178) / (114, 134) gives 52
